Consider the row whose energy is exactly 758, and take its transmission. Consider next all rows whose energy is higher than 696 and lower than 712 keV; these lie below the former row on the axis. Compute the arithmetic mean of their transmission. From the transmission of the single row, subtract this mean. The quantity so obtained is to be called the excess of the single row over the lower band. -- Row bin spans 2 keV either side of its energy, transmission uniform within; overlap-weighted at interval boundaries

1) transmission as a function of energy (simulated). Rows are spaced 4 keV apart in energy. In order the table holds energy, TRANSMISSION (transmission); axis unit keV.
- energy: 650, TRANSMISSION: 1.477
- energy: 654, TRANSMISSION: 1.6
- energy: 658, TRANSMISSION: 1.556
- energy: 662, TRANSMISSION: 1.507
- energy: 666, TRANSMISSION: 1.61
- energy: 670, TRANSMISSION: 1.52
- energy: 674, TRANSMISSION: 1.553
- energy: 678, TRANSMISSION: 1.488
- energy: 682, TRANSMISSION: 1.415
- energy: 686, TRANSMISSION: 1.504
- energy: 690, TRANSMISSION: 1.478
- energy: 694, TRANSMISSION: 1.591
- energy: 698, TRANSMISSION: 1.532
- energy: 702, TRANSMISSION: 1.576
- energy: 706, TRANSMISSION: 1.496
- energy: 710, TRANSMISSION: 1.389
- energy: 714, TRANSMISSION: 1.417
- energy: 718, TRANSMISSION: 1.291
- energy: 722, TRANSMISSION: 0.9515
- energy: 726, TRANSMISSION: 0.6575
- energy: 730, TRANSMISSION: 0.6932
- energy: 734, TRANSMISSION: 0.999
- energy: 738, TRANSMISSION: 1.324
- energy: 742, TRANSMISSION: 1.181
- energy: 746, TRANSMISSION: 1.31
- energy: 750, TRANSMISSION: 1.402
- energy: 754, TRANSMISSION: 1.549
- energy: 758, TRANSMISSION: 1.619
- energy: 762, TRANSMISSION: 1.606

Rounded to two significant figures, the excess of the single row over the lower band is 0.12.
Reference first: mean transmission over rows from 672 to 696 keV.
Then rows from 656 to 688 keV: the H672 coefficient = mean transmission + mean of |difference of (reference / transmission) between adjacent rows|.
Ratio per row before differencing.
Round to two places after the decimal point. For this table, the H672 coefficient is 1.57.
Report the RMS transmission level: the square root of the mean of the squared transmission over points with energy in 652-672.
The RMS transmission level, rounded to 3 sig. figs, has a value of 1.56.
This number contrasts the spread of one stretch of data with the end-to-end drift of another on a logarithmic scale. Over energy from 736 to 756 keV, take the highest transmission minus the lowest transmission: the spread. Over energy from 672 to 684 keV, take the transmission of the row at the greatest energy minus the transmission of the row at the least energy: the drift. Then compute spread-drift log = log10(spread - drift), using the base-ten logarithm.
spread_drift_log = -0.30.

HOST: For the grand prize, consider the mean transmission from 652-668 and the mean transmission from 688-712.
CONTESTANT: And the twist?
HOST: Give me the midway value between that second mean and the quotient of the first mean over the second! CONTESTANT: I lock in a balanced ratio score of 1.27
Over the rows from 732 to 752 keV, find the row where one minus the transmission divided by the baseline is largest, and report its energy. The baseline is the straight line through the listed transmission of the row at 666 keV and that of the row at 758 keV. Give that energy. 734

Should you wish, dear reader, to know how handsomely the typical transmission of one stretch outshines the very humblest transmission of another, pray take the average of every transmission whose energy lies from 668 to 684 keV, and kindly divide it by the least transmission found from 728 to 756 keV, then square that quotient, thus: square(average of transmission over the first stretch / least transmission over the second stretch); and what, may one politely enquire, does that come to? 4.6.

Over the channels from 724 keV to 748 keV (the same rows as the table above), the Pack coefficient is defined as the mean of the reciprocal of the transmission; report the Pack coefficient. 1.05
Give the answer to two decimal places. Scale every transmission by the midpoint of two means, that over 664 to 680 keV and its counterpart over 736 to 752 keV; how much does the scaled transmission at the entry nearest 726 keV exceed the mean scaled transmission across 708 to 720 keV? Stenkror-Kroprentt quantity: -0.50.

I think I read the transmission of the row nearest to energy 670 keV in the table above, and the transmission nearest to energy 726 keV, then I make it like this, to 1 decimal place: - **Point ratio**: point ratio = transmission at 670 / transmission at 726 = 2.3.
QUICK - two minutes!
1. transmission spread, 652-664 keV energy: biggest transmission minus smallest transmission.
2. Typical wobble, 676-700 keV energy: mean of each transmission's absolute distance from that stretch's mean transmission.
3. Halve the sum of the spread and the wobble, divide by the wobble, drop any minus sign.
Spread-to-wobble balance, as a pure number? 1.63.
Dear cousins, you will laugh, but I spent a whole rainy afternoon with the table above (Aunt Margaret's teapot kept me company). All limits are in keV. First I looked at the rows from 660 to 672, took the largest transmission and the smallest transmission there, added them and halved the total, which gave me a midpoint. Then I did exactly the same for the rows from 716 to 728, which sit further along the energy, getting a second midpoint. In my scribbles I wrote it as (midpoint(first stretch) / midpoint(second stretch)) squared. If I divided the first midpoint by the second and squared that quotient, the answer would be 2.6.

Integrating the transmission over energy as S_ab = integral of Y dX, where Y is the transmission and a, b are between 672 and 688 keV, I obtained 23.8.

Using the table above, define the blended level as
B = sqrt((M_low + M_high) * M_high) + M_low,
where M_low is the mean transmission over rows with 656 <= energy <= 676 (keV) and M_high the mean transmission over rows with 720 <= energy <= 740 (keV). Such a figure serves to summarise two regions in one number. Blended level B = 3.06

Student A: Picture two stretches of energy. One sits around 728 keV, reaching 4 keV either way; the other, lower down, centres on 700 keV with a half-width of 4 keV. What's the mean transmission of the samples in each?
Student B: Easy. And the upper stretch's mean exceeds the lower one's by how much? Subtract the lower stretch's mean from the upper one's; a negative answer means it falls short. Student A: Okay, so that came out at -0.9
